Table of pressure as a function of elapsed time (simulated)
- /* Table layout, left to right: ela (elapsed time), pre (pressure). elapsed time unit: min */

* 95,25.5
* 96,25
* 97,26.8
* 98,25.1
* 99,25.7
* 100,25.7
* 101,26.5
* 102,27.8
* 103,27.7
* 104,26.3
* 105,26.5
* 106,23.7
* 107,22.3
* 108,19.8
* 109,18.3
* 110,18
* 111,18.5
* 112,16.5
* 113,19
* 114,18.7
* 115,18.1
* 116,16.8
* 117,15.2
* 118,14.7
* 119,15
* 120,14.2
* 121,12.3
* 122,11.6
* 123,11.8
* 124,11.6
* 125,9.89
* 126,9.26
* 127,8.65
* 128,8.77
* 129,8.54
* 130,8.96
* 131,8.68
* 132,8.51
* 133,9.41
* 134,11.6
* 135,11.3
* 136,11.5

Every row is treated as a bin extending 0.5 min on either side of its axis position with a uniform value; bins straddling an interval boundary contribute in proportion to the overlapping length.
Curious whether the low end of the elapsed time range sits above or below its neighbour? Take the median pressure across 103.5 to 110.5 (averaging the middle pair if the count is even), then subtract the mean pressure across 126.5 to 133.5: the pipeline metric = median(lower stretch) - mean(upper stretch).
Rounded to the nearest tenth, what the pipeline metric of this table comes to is 13.5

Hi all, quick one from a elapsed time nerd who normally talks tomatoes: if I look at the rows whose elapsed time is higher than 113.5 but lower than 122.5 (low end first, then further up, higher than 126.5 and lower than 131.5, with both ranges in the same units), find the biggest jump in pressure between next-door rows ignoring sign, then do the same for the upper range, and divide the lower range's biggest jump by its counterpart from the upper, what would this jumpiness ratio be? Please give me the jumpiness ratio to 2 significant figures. 4.5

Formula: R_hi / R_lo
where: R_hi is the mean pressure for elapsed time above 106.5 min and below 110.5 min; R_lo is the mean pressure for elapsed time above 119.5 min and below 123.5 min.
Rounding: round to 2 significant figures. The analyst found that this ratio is 1.6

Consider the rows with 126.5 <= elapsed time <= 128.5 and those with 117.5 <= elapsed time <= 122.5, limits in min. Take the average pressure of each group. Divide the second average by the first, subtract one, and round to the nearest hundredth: 0.56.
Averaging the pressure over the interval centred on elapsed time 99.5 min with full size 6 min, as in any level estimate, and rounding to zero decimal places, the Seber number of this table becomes 26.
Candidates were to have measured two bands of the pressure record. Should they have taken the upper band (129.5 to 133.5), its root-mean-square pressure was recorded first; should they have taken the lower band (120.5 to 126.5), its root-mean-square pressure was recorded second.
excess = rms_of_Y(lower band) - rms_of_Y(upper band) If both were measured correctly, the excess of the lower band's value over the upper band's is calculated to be 2.2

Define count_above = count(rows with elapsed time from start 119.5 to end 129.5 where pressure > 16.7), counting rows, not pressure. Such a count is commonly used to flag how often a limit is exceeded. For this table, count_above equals 0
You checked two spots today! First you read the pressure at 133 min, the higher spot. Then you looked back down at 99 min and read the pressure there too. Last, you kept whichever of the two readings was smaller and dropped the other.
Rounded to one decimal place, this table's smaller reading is 9.4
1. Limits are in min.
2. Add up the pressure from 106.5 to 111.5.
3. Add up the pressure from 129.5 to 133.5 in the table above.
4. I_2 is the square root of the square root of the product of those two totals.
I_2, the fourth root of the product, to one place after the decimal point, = 7.7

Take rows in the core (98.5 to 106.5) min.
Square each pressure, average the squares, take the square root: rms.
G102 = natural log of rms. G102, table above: 3.27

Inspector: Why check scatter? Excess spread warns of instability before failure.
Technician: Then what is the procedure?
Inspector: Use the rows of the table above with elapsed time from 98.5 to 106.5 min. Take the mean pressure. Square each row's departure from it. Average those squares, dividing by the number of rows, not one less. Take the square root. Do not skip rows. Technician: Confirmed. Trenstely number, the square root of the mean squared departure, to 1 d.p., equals 1.2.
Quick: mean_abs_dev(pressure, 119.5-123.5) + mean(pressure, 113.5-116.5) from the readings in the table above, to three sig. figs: 18.7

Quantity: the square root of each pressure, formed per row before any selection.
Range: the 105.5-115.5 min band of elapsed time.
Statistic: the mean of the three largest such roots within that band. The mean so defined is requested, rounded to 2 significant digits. 4.7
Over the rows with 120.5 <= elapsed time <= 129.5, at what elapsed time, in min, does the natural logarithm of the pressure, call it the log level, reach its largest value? 121 min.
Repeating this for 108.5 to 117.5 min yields 113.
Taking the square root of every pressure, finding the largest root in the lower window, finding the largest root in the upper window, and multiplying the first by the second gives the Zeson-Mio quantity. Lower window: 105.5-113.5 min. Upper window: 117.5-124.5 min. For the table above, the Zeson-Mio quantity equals 18.9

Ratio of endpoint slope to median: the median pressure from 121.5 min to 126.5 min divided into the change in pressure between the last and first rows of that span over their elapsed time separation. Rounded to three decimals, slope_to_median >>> -0.050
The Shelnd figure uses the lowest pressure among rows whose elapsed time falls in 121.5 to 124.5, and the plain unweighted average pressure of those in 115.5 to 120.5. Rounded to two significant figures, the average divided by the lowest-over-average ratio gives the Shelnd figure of 20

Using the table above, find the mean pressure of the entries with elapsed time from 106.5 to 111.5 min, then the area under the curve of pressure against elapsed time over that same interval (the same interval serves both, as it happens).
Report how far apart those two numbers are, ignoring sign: 78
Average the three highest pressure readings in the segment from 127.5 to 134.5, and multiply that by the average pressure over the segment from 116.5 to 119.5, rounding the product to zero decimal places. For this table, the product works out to 150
